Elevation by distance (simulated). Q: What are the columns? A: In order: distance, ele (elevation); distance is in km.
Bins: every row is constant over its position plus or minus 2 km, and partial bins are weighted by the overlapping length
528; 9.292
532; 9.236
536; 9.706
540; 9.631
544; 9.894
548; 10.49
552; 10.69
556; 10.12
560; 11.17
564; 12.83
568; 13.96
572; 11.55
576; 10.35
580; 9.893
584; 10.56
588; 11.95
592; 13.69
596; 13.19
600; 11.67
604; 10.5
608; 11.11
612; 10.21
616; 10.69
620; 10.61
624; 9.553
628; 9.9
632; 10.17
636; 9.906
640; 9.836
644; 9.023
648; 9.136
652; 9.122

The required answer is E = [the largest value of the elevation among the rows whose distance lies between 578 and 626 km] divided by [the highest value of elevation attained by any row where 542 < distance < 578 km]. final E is 1.0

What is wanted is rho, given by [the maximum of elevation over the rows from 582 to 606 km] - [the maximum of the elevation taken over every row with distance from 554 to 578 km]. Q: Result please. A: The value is 0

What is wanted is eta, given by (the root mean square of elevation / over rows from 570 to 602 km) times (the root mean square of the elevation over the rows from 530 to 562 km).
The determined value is 118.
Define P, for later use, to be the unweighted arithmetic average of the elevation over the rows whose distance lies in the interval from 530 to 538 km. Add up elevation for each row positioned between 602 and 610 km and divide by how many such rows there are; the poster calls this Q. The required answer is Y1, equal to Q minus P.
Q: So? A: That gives 1.3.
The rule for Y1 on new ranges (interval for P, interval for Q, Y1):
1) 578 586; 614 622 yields 0.4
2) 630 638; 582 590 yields 1.2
